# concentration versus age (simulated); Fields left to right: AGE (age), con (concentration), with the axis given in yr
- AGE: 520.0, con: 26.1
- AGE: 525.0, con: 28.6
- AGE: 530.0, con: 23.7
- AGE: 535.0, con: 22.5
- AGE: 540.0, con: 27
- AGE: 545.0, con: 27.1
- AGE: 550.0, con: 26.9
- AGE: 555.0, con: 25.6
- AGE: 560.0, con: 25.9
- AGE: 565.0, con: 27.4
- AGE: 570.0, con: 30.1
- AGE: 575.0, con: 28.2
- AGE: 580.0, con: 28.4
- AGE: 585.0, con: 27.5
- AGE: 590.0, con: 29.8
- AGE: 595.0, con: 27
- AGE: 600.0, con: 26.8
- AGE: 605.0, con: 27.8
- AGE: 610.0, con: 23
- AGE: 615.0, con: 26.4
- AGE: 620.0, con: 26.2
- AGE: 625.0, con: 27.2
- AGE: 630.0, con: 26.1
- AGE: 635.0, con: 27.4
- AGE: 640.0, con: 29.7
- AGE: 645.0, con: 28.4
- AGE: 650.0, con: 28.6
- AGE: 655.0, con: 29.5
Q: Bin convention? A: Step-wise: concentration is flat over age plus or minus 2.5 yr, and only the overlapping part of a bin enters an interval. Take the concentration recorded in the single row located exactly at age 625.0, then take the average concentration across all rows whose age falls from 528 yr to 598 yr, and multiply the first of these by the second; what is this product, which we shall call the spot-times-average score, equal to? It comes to 733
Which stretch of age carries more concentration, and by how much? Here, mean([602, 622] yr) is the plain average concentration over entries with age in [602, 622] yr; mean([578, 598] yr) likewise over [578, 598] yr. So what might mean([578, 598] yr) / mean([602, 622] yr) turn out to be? 1.09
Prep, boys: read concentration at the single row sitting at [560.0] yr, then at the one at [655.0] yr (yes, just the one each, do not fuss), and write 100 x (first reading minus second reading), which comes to -360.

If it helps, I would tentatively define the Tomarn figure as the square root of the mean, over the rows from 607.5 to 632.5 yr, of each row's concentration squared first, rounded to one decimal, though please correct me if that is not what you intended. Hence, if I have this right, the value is 25.8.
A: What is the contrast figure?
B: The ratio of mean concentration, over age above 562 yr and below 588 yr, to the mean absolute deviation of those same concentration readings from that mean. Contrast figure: 38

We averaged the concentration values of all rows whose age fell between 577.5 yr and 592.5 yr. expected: 28.6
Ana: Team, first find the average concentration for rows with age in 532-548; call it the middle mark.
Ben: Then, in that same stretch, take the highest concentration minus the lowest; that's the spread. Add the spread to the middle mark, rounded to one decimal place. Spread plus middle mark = 30.1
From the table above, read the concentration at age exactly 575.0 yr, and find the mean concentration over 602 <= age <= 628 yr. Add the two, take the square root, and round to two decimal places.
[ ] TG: 7.37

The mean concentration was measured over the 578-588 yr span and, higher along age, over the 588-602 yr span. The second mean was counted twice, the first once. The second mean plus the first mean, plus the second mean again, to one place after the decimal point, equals 83.7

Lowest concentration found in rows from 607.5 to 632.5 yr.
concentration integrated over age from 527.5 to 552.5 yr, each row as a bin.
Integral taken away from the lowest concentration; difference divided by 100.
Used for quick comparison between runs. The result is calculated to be -6.1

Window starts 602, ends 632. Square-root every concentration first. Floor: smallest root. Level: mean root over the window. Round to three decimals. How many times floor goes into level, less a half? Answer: 0.565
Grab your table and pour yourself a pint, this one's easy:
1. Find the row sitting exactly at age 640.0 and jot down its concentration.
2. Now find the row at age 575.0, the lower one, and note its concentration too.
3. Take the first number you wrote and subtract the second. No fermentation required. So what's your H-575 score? 1.5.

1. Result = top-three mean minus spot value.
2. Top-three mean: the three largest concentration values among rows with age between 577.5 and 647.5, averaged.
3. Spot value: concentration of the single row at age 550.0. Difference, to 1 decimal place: 2.4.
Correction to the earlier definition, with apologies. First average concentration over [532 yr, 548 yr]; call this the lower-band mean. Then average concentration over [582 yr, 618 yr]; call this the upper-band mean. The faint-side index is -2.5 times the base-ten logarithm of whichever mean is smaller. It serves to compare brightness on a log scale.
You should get -3.52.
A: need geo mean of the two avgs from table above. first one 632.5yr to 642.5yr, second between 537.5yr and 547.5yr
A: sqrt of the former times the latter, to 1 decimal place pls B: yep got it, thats 27.8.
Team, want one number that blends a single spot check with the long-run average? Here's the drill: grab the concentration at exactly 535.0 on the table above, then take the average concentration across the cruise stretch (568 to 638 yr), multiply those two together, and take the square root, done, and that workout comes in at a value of 24.8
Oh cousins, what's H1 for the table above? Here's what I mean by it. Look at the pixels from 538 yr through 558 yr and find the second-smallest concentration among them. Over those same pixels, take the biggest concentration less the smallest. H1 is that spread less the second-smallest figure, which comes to -25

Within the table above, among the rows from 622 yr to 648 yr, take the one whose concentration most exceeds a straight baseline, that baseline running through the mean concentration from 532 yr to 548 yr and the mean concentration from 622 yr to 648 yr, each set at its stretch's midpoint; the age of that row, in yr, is 640.0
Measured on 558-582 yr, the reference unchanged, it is 570.0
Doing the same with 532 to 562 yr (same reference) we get 540.0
